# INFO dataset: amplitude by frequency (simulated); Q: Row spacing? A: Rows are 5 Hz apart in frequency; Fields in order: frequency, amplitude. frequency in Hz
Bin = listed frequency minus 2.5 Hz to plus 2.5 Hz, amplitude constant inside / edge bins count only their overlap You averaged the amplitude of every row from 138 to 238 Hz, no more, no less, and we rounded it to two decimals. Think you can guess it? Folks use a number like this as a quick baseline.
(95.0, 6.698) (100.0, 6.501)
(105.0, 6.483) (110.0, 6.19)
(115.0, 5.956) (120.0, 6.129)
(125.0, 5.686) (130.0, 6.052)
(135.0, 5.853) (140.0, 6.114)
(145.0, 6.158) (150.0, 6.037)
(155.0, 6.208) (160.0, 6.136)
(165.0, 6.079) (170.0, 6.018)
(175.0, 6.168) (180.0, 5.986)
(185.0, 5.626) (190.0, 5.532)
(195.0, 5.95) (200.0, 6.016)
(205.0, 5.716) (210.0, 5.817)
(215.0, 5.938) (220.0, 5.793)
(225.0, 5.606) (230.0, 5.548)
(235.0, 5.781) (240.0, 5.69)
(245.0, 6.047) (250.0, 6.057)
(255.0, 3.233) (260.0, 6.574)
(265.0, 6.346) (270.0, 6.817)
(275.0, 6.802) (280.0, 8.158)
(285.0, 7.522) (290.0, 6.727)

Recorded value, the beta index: 5.91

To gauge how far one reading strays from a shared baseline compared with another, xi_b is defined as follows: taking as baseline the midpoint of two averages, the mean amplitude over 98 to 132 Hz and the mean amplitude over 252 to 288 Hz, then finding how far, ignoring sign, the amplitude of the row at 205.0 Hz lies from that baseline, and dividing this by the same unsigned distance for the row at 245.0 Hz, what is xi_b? 2.2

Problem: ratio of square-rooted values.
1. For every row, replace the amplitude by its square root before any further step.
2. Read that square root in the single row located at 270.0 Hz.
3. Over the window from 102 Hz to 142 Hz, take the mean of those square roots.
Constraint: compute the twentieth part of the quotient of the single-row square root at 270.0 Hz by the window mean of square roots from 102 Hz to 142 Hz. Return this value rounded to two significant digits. 0.053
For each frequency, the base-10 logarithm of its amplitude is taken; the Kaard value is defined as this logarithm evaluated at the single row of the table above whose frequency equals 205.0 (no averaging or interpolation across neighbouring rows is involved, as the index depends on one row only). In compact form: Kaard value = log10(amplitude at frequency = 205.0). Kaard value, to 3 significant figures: 0.757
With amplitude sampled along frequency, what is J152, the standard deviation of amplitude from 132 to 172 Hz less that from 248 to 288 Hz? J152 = -1.3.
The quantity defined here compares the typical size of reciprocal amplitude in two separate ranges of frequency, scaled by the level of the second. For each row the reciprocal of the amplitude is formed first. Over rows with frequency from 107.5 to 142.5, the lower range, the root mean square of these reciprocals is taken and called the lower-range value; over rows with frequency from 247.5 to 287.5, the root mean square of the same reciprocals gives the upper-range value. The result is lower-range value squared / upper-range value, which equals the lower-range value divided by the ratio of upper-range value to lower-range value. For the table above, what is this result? 0.159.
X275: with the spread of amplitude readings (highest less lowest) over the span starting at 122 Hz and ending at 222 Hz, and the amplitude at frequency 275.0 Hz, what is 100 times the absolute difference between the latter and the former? 613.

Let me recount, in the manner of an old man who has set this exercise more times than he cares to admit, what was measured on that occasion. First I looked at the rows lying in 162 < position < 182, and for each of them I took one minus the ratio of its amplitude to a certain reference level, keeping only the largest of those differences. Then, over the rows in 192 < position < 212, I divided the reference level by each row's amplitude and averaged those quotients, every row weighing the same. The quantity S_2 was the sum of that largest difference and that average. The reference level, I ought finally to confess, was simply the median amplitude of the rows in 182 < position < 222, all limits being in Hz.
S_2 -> 0.96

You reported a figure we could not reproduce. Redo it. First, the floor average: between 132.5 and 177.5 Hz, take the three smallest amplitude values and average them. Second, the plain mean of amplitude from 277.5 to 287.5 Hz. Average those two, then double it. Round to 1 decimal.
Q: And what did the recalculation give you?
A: 13.8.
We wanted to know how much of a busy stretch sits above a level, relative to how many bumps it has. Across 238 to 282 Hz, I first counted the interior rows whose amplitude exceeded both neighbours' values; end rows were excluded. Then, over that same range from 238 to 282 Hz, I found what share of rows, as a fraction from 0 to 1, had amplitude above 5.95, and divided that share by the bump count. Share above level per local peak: 0.26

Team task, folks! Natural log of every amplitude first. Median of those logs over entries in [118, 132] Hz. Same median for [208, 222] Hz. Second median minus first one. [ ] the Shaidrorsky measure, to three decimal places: -0.040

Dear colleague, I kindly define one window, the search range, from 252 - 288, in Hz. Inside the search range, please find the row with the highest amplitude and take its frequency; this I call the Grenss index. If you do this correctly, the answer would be 280.0 Hz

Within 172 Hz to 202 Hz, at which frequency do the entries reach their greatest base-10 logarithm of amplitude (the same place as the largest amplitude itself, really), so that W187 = 175.0 Hz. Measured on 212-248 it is 245.0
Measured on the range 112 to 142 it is 120.0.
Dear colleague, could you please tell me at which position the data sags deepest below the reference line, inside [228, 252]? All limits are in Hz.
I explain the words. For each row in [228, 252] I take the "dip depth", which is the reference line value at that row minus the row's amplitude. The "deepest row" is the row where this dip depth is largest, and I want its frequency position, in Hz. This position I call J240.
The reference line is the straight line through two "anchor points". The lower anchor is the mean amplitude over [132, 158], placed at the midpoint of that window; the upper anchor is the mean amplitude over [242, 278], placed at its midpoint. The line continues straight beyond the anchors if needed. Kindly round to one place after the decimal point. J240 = 230.0 Hz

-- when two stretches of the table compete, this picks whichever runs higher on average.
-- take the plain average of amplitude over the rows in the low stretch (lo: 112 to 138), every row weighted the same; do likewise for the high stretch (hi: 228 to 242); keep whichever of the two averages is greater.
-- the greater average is 5.94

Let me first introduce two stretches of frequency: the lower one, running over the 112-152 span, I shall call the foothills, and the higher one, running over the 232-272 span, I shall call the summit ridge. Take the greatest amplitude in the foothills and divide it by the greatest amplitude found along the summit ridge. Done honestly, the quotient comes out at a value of 0.90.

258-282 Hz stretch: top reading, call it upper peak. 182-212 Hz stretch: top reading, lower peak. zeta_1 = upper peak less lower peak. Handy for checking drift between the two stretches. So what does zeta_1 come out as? 2.14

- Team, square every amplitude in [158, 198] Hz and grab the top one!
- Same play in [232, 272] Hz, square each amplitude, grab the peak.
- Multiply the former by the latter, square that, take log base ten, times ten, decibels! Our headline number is 64.9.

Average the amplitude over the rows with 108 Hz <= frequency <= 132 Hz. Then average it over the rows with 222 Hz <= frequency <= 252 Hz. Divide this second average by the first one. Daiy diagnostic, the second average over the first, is 0.964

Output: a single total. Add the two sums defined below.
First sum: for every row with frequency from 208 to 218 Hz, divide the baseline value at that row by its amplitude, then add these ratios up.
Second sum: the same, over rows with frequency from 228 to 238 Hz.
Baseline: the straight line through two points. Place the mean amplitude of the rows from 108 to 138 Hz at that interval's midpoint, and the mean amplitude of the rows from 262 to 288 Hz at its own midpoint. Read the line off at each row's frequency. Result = 4.7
